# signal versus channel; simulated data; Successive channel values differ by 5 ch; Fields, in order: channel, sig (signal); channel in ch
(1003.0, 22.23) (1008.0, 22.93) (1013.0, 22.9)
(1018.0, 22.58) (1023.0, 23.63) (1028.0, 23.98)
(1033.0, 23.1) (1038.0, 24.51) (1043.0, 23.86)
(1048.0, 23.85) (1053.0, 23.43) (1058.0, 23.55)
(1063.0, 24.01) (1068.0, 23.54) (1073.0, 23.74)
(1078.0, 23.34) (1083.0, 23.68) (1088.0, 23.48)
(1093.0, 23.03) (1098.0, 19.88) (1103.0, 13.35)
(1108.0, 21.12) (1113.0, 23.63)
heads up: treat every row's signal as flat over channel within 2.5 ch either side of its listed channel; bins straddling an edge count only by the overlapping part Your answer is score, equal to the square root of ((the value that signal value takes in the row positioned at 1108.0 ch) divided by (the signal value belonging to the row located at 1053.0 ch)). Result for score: 0.95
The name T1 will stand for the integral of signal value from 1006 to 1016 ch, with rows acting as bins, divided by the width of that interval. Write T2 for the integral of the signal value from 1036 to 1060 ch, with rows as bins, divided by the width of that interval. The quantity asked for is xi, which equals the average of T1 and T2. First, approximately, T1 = 22.9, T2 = 23.8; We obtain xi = 23.4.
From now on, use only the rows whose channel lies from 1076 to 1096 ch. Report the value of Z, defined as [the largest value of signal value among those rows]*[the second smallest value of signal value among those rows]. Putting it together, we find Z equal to 553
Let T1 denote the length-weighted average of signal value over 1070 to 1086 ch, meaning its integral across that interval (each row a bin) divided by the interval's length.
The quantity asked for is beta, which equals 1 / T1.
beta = 0.0424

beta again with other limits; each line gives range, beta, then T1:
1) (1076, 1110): 0.0474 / 21.1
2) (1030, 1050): 0.0420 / 23.8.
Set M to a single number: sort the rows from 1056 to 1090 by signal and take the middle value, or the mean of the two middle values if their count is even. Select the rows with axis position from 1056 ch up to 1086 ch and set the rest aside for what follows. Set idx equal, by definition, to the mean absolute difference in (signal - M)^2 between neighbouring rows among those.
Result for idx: 0.10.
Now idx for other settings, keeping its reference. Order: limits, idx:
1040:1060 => 0.03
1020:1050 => 0.35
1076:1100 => 3.38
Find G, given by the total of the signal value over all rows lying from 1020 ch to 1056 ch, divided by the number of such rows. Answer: 23.8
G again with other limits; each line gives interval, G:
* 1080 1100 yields 22.5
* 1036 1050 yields 24.1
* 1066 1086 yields 23.6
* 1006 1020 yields 22.8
